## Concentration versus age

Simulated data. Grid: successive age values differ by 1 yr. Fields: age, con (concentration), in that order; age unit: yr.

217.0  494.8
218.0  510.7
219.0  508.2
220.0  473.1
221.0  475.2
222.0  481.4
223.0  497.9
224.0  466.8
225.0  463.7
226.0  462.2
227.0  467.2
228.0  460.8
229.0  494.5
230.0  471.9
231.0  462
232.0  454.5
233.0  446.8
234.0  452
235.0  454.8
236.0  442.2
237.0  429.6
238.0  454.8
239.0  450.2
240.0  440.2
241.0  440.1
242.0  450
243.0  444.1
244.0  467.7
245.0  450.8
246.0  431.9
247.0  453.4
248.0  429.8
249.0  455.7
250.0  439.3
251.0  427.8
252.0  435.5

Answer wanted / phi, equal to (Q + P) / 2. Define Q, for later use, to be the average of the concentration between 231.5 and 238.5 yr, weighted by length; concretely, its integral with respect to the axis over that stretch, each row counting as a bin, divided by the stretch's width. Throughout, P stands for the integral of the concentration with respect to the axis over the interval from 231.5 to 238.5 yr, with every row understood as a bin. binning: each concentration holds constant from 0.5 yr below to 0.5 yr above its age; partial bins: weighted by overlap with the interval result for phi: 1791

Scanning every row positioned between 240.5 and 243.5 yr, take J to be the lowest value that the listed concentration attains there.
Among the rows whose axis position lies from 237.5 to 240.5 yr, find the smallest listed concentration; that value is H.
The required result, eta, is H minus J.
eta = 0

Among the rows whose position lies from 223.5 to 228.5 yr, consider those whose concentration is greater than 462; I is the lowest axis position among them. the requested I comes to 224.0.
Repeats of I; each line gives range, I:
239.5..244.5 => 244.0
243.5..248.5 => 244.0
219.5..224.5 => 220.0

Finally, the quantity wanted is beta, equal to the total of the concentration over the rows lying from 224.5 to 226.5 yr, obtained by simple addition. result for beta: 926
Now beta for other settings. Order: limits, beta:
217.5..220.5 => 1492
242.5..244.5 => 912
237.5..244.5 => 3147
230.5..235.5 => 2270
